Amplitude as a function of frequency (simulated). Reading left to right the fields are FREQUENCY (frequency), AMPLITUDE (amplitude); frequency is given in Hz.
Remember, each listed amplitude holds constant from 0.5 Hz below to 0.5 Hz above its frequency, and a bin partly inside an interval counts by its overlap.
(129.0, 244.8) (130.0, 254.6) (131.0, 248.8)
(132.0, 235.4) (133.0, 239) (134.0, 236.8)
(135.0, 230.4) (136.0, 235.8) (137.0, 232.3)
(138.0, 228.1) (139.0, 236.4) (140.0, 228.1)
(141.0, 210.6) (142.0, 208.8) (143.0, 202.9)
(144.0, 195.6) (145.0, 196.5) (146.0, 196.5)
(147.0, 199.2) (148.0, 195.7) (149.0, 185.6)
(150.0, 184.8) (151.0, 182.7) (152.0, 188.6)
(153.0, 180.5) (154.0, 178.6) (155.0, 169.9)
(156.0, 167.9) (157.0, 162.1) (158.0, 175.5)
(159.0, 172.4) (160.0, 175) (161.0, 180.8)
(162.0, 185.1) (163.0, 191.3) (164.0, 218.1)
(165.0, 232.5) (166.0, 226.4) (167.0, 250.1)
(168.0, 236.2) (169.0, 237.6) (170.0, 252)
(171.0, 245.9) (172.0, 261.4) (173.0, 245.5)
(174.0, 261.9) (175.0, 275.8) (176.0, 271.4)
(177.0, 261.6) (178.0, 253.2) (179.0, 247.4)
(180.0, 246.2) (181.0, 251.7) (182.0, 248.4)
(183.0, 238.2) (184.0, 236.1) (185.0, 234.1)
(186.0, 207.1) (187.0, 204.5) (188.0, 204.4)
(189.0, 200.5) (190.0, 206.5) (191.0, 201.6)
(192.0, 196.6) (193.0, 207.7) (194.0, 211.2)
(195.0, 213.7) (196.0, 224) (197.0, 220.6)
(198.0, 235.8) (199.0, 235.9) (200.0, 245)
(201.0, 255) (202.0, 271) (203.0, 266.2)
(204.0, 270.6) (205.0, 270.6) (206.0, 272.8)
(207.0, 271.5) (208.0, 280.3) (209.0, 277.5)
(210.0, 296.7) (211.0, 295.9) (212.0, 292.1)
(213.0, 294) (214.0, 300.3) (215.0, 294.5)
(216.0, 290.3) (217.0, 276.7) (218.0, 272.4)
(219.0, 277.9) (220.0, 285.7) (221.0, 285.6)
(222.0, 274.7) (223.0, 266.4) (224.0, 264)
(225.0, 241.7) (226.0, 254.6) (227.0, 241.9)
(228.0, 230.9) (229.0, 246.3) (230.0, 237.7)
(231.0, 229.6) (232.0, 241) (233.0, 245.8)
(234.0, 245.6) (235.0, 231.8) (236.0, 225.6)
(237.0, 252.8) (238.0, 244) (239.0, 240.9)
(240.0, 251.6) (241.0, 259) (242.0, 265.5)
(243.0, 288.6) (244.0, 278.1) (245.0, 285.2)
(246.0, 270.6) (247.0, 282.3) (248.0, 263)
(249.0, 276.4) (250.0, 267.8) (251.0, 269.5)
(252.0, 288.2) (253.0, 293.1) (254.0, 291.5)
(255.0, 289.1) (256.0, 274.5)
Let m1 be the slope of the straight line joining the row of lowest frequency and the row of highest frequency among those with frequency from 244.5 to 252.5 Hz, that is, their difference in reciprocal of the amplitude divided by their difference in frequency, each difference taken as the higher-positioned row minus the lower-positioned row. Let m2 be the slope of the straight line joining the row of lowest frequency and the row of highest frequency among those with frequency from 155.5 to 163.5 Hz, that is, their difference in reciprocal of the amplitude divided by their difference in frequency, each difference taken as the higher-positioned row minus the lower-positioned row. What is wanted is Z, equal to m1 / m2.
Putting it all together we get 0.1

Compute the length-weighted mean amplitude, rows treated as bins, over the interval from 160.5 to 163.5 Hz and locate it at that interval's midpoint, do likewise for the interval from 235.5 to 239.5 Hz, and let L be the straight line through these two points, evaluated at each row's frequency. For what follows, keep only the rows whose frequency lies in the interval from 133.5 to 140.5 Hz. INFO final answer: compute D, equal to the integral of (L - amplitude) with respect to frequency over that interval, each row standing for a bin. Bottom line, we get -455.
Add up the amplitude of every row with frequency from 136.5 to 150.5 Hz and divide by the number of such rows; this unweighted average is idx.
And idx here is 207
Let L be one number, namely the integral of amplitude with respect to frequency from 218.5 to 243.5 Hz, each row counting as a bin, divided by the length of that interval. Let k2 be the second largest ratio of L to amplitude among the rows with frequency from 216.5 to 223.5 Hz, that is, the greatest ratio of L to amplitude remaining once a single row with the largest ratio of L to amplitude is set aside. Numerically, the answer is 0.93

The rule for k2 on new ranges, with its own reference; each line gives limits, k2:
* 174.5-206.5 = 1.26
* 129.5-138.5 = 1.10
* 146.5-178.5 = 1.51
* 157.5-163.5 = 1.45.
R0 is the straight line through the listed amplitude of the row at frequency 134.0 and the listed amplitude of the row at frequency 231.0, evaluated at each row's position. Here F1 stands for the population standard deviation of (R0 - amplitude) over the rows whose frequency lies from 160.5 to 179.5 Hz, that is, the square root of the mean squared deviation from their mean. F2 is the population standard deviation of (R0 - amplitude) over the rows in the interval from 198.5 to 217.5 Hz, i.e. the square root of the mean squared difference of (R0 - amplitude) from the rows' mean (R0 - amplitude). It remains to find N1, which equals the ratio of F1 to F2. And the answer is 1.5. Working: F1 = 27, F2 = 17.8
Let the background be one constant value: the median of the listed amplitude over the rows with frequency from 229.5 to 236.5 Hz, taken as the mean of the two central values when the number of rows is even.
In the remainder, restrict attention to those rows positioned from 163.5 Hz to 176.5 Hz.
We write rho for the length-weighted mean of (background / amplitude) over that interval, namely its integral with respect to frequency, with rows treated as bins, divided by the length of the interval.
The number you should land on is 0.97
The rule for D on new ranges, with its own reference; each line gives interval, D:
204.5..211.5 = -430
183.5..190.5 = -65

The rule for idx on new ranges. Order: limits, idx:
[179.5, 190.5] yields 225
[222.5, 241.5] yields 245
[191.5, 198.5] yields 216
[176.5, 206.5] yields 235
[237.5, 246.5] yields 265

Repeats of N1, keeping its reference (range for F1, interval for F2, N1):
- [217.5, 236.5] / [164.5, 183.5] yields 1.5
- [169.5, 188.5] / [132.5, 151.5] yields 1.0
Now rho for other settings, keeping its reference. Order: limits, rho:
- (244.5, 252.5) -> 0.86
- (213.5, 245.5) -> 0.92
